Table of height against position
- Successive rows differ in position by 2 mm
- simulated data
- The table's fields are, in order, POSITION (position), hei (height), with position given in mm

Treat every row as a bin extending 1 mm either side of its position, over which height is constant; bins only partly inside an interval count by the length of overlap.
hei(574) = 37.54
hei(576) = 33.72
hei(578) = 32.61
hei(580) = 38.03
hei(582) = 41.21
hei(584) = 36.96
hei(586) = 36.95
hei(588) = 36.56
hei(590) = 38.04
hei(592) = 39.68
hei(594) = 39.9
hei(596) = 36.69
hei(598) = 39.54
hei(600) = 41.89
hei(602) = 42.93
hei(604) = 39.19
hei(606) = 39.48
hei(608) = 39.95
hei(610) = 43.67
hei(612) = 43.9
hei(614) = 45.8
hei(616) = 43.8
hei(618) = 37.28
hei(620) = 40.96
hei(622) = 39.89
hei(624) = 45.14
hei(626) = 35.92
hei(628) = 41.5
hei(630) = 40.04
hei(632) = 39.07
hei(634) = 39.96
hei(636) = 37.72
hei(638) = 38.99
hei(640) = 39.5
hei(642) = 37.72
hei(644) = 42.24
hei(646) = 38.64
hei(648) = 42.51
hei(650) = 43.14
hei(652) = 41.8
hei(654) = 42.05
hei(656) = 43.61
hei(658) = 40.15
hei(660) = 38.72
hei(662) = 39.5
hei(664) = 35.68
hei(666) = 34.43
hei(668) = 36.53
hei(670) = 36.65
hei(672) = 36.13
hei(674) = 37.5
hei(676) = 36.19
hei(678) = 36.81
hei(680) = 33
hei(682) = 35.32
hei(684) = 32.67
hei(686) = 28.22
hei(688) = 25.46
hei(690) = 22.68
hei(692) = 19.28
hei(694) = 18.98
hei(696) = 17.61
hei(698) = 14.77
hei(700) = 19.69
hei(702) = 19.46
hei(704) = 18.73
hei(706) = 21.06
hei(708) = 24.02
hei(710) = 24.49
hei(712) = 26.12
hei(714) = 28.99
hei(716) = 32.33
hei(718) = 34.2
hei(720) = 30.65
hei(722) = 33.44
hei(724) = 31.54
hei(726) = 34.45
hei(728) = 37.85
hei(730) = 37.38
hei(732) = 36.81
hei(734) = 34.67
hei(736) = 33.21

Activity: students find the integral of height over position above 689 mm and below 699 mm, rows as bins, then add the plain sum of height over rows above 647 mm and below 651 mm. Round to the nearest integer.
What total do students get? 272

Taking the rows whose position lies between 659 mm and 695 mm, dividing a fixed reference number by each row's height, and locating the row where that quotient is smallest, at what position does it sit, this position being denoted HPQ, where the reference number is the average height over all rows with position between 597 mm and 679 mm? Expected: 662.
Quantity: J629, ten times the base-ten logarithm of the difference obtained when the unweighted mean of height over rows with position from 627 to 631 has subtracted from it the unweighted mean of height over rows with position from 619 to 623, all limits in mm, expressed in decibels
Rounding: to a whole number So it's -5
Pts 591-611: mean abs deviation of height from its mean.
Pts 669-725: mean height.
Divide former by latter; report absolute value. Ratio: 0.05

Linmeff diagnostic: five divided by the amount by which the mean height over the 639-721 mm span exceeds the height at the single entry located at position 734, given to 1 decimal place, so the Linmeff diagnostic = -1.8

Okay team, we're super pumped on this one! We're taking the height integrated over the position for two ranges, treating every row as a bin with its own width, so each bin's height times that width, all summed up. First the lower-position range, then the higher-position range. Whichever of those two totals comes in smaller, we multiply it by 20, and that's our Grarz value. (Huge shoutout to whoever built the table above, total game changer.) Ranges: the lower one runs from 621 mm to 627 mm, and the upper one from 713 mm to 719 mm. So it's 3821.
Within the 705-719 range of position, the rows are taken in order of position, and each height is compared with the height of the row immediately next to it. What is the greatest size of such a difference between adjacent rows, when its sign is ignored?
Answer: 3.3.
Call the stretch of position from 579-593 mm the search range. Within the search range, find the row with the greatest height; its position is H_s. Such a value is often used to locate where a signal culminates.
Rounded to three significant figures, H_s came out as 582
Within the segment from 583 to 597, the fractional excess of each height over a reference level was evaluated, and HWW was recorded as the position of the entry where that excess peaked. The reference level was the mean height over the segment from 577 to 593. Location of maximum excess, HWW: 594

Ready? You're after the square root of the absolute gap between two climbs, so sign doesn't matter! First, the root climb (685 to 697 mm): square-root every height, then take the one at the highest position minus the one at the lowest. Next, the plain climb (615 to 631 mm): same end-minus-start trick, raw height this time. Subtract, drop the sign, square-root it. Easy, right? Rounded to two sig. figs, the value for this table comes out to 1.6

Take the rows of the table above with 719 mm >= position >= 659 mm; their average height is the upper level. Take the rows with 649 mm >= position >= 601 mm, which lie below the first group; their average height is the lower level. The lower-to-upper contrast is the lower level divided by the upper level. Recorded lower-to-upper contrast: 1.41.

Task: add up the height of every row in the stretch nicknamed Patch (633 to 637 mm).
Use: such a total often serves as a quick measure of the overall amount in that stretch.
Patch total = 78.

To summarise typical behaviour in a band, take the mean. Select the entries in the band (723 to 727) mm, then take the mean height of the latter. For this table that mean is 33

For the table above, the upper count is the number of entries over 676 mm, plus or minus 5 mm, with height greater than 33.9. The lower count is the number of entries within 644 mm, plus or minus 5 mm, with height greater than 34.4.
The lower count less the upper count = 1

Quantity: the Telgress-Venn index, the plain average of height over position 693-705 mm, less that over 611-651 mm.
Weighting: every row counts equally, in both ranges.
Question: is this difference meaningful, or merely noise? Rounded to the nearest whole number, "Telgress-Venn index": -22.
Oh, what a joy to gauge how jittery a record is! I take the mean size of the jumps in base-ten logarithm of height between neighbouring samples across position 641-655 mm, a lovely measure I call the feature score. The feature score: 0.025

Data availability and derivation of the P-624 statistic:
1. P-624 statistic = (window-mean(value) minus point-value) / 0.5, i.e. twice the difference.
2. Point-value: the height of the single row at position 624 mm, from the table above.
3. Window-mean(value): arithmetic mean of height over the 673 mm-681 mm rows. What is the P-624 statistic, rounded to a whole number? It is -19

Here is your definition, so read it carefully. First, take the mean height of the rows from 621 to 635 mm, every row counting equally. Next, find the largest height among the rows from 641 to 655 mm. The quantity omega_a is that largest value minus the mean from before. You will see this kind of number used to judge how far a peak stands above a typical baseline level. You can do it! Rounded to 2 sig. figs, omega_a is 2.9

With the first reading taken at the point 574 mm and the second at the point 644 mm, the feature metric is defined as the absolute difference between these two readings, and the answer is 5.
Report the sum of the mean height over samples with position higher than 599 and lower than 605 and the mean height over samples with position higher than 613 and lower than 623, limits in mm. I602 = 83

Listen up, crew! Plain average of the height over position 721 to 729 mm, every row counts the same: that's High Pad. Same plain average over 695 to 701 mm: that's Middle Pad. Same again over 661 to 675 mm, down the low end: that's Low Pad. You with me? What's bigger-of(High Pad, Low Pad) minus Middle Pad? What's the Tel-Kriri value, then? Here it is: 19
